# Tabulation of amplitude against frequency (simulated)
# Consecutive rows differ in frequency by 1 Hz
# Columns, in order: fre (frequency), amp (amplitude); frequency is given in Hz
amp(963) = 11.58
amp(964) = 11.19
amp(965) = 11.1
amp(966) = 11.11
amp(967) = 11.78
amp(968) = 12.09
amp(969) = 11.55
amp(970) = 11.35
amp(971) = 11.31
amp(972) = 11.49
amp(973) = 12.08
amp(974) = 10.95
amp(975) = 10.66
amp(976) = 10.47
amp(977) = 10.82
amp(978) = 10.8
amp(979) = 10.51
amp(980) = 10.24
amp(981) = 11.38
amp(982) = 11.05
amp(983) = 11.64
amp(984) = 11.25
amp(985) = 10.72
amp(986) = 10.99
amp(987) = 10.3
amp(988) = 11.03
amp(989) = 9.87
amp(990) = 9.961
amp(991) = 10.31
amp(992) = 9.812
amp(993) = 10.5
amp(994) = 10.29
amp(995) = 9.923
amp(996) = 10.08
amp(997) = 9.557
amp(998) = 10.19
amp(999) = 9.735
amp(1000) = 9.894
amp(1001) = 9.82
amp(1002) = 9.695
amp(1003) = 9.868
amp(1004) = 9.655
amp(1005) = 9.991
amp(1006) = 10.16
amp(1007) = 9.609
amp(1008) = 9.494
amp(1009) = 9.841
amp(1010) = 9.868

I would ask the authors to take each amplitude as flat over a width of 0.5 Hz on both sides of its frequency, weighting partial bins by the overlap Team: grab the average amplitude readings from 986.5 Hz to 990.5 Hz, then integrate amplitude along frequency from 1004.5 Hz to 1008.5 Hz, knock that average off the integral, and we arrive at 29.0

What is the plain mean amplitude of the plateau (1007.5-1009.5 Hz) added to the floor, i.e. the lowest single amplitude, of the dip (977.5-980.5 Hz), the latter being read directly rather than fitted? 19.9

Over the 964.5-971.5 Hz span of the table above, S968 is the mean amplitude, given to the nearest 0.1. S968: 11.5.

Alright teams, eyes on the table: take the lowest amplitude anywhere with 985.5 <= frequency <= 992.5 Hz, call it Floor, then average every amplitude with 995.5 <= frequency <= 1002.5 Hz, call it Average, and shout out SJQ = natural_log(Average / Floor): 0.004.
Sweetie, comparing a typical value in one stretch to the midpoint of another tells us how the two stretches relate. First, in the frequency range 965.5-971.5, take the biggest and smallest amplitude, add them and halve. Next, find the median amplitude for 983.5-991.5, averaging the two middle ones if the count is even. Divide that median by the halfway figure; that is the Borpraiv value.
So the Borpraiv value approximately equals 0.906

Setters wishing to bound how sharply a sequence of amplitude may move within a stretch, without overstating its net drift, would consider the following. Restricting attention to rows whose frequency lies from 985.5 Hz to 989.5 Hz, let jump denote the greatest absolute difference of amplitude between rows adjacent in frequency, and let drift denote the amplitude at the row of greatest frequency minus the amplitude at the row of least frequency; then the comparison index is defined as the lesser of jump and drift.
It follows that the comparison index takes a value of -1.12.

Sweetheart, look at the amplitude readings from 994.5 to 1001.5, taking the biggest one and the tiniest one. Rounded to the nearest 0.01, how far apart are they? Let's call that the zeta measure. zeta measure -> 0.63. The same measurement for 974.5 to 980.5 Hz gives 0.58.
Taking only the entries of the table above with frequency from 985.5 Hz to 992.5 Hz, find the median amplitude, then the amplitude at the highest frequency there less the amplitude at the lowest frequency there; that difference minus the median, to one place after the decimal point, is -11.5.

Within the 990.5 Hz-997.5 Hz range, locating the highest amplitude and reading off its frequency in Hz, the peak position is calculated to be 993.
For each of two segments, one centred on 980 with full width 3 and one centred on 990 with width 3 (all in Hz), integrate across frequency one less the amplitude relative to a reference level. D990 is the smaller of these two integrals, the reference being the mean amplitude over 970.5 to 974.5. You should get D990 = 0.20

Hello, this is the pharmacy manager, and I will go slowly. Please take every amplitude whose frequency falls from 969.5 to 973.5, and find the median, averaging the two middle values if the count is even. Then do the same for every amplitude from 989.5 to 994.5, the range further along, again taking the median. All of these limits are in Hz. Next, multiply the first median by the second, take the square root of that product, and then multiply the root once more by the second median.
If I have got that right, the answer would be 112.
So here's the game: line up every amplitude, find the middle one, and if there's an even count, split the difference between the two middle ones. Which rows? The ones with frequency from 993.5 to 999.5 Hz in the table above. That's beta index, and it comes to 10.0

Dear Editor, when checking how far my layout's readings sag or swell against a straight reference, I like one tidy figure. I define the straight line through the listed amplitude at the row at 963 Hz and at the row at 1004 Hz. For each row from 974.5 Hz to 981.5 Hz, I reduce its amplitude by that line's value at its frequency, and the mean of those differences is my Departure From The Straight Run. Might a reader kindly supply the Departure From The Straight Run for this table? -0.18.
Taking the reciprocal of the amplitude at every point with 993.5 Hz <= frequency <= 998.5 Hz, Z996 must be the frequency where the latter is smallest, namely 994 Hz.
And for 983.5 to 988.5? 984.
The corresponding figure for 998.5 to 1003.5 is 1000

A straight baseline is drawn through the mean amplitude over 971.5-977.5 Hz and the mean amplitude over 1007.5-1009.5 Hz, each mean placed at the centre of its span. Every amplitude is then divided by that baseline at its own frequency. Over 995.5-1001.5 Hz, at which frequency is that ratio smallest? 997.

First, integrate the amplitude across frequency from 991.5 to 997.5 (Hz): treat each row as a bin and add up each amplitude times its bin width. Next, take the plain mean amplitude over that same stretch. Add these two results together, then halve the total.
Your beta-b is 35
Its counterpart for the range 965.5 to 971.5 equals 40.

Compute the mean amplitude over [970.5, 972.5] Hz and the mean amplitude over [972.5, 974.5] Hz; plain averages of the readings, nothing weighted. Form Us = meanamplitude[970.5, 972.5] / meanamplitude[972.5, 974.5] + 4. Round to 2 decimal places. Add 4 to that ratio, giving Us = 4.99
